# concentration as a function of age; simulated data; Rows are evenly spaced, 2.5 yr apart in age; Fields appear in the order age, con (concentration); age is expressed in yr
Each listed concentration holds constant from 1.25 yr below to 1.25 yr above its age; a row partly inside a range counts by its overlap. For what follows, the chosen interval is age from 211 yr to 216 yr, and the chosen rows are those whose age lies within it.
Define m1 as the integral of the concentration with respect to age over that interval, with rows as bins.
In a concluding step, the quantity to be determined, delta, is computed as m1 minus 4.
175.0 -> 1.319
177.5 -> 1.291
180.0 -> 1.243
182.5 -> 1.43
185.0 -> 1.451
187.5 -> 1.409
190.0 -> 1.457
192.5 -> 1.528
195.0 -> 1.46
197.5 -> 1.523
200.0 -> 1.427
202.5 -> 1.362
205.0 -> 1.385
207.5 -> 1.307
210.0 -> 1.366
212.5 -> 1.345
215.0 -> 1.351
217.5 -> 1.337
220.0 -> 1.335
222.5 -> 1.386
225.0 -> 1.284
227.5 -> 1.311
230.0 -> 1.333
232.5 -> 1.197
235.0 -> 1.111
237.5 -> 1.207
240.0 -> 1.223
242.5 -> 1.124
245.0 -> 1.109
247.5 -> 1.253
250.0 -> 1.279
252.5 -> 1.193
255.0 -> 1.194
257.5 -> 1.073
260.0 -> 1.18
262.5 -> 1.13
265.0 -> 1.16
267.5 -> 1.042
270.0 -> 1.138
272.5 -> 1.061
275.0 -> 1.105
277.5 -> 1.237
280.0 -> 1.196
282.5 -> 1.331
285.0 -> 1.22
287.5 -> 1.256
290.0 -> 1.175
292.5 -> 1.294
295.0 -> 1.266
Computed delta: 2.74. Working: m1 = 6.7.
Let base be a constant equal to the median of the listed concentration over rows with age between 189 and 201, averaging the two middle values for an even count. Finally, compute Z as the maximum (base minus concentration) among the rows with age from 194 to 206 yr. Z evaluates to 0.10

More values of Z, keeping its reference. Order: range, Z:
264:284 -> 0.42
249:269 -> 0.42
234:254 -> 0.35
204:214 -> 0.15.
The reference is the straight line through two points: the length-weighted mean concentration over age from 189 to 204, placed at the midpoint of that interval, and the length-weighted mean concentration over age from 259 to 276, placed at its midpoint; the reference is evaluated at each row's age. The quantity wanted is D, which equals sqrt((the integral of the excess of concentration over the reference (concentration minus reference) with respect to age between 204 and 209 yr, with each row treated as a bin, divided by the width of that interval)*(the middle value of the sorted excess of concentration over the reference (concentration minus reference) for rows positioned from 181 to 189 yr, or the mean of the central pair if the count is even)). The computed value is 0.078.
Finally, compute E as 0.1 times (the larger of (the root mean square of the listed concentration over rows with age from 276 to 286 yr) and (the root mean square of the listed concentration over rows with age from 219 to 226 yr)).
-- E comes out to 0.134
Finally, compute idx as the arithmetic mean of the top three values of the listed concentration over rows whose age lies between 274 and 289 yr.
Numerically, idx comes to 1.27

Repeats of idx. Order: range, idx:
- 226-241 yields 1.29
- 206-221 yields 1.35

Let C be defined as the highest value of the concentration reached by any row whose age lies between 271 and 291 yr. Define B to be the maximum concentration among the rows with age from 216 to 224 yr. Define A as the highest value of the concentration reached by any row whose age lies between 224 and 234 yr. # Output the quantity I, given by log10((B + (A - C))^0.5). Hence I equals 0.071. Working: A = 1.333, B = 1.386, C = 1.331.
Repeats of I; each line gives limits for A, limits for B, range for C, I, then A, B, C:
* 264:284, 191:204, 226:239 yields 0.092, 1.331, 1.528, 1.333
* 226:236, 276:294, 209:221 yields 0.057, 1.333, 1.331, 1.366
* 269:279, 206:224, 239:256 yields 0.064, 1.237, 1.386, 1.279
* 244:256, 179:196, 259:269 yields 0.106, 1.279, 1.528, 1.18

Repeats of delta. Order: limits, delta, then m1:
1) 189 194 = 3.46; 7.5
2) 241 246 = 1.61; 5.6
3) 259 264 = 1.77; 5.8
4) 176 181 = 2.35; 6.4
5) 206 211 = 2.69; 6.7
